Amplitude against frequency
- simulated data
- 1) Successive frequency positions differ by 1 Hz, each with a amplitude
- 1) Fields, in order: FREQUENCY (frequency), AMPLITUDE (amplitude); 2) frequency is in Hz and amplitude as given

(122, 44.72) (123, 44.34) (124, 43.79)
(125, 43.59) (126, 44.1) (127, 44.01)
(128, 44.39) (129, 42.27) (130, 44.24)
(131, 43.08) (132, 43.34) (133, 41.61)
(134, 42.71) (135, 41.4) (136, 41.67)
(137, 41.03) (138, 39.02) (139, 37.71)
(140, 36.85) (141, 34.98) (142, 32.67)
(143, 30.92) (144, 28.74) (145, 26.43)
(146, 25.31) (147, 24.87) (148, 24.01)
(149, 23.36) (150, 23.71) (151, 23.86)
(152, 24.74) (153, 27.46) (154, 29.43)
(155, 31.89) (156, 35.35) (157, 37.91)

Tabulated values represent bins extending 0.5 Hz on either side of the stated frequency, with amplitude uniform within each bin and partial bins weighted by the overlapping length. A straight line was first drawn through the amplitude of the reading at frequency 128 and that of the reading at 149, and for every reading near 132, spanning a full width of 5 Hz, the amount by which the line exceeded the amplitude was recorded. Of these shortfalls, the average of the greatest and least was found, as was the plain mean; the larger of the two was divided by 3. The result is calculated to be -0.87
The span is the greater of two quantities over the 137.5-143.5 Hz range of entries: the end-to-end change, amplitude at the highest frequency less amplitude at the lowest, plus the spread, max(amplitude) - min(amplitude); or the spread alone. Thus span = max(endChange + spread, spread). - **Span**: 8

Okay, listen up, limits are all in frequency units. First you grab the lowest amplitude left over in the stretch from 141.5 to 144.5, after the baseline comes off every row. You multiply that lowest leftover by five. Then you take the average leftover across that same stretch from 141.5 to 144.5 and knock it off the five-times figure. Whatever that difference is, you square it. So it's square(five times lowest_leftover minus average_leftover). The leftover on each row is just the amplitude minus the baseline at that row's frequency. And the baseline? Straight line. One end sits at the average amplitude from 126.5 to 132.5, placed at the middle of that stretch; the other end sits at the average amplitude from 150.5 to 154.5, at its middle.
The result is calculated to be 297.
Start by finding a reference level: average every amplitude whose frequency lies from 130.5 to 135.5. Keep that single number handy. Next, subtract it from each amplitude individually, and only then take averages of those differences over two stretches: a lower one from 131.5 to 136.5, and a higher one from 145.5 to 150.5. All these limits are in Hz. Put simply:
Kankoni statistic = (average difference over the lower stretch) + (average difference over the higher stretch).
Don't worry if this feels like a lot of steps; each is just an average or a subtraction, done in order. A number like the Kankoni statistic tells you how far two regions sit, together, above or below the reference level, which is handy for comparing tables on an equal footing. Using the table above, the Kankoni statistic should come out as -18.5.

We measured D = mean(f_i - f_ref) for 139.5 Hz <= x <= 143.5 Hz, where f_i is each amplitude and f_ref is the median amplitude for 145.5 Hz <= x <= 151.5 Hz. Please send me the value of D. 10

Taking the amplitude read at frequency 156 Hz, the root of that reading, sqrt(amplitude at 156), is 5.9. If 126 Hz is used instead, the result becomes 6.6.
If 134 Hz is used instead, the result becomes 6.5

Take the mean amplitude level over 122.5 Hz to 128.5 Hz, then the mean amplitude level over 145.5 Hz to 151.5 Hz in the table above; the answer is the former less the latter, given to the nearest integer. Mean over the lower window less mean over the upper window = 20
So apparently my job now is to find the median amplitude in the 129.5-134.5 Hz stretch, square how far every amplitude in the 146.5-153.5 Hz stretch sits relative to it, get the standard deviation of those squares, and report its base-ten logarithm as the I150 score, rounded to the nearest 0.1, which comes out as 1.7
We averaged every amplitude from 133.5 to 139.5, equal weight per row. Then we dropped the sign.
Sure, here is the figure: 41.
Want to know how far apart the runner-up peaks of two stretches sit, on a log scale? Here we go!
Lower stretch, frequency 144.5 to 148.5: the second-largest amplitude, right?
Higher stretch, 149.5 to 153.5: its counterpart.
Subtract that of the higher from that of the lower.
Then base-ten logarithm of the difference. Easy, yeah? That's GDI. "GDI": -0.2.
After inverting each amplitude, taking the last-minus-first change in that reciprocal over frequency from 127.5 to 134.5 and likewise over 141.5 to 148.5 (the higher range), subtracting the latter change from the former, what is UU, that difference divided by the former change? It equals -11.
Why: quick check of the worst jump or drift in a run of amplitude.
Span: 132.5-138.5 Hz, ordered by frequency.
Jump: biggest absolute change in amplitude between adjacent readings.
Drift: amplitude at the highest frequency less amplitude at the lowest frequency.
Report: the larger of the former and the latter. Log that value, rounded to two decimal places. 2.01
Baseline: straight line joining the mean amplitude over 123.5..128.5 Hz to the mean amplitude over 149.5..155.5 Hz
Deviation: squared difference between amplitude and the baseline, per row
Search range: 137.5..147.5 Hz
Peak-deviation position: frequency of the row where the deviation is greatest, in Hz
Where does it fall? 146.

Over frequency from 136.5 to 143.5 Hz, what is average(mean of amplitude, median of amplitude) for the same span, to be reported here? 37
